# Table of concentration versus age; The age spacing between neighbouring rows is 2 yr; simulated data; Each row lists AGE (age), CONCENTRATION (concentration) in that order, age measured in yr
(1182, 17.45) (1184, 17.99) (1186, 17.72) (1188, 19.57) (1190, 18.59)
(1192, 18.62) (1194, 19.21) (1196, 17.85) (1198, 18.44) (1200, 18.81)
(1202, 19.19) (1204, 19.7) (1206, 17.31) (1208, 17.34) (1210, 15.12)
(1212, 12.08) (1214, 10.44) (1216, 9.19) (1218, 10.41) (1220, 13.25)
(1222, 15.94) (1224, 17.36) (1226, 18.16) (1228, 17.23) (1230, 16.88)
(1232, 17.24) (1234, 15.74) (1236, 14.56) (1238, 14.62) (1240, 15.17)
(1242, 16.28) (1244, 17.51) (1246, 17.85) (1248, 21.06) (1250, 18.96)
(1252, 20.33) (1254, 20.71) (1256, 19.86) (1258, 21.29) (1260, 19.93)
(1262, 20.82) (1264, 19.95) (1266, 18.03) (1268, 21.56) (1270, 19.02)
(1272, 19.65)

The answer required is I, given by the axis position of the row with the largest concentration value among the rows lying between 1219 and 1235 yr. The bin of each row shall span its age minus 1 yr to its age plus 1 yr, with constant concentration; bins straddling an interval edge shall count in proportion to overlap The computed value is 1226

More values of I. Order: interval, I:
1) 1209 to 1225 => 1224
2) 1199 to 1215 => 1204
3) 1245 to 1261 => 1258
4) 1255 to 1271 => 1268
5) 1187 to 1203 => 1188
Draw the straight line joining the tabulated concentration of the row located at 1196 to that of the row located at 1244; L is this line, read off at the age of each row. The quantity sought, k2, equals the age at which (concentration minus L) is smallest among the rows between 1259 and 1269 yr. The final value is 1266 yr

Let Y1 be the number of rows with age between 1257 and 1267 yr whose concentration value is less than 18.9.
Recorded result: 1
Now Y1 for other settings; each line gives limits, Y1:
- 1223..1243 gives 10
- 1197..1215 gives 7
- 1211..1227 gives 8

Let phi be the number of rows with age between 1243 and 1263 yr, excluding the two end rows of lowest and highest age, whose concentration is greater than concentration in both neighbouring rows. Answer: 3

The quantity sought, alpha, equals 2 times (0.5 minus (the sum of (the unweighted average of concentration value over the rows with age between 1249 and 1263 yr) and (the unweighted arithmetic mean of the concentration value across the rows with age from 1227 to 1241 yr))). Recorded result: -71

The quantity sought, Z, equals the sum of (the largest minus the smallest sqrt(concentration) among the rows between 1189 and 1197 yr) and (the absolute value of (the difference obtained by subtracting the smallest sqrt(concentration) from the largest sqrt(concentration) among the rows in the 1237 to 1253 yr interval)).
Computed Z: 0.92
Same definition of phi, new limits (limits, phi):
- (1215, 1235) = 2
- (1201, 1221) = 2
